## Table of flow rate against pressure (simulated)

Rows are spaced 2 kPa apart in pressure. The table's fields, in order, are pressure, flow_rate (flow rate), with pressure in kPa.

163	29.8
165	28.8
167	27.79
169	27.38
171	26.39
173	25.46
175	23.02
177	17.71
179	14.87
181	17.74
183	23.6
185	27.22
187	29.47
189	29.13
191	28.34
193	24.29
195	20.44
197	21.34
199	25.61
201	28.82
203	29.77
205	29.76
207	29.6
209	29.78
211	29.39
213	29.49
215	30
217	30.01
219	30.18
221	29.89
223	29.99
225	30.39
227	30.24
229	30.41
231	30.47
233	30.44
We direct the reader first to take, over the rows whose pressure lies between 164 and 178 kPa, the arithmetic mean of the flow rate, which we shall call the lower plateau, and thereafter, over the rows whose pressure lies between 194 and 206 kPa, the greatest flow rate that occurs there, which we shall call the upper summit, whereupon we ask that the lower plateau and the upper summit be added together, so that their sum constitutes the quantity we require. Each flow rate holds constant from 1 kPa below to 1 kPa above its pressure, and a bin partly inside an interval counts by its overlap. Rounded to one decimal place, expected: 55.0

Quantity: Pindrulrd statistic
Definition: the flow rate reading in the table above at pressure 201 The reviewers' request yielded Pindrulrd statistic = 28.82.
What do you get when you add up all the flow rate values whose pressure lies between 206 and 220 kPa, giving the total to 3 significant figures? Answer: 208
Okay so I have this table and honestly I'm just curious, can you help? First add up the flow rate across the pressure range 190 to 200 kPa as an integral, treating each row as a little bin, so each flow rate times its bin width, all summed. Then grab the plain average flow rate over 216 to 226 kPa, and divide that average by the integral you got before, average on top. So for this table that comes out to 0.125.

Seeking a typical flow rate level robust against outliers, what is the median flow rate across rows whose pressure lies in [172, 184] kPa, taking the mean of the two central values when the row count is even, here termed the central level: 20.4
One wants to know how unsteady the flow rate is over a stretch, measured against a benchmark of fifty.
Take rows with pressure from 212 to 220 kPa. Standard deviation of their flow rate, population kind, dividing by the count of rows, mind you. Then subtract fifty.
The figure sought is -49.7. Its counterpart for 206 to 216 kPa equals -49.8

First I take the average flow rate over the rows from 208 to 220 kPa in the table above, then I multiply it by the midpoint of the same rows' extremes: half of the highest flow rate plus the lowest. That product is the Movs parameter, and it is 888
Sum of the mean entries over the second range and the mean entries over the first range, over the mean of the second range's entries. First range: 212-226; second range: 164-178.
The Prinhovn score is 2.19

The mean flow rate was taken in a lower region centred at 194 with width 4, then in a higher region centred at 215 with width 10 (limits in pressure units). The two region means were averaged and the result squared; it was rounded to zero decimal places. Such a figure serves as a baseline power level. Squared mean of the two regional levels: 681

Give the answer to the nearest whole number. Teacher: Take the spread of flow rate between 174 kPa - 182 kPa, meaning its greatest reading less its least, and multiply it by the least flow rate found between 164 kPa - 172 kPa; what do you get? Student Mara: 215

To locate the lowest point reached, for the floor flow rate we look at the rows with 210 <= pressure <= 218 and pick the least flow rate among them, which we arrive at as 29.39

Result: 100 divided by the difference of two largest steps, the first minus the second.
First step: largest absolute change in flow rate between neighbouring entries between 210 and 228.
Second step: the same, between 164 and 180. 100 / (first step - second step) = -20.8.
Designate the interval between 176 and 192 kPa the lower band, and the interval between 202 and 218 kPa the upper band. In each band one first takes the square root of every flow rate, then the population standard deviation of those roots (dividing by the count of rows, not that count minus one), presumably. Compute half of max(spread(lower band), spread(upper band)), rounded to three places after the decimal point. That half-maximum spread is 0.295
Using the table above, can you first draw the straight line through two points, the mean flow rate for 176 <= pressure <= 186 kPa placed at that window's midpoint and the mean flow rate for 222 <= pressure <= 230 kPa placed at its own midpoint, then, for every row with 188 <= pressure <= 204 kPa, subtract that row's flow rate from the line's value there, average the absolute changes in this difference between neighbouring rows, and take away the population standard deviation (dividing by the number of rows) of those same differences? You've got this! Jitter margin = -1.0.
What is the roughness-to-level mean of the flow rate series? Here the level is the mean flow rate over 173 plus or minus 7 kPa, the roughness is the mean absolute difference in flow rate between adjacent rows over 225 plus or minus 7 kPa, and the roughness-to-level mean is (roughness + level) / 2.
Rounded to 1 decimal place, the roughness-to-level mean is 11.7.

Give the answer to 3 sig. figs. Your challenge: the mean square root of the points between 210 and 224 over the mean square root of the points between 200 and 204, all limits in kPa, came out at 1.01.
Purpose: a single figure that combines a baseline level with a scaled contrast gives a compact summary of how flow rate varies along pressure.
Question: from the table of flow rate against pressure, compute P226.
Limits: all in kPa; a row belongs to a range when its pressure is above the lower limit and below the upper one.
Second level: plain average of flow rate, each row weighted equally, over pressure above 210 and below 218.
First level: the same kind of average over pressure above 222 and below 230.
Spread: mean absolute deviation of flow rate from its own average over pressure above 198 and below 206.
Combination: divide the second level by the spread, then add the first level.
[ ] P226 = 51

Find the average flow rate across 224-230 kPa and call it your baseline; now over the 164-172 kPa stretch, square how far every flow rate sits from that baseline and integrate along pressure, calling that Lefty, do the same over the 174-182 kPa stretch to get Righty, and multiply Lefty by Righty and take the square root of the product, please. 286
